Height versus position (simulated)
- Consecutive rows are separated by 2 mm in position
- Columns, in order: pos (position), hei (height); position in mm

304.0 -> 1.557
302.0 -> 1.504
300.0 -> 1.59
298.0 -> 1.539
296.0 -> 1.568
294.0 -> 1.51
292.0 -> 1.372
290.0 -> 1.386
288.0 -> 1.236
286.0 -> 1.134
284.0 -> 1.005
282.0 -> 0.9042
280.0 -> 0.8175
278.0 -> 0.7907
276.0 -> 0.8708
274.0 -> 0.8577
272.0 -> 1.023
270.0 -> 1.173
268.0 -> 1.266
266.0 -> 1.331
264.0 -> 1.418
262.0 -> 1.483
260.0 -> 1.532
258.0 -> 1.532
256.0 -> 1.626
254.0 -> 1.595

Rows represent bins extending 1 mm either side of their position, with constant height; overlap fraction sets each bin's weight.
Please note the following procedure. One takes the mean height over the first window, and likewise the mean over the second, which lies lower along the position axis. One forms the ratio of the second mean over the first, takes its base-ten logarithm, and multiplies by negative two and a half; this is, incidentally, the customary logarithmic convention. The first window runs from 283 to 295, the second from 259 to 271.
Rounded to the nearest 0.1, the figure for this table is -0.1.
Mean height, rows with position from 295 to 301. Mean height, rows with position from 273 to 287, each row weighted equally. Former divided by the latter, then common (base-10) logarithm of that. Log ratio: 0.23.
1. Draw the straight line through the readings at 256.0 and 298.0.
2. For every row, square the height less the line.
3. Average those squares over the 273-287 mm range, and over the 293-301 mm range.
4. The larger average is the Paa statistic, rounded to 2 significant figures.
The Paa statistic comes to 0.46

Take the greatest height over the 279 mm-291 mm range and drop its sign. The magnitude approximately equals 1.4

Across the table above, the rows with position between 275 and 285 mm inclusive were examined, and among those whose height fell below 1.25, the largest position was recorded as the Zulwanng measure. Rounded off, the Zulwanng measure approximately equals 284.0 mm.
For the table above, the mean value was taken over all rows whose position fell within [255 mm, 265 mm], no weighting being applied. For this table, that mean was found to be 1.52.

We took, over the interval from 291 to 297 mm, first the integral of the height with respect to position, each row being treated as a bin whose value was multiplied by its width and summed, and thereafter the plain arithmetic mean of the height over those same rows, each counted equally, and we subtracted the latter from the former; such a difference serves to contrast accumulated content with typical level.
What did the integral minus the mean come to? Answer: 7.4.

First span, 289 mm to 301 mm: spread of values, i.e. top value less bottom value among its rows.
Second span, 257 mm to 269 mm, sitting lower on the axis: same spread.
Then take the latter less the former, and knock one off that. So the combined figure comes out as -0.95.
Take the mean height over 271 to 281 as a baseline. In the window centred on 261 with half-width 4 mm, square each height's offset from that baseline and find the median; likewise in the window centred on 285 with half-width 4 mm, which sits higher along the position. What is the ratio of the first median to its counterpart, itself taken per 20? 0.47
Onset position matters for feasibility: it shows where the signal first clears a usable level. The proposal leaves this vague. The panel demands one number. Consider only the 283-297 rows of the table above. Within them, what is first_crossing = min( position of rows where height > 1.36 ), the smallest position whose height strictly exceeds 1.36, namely 290.0 mm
